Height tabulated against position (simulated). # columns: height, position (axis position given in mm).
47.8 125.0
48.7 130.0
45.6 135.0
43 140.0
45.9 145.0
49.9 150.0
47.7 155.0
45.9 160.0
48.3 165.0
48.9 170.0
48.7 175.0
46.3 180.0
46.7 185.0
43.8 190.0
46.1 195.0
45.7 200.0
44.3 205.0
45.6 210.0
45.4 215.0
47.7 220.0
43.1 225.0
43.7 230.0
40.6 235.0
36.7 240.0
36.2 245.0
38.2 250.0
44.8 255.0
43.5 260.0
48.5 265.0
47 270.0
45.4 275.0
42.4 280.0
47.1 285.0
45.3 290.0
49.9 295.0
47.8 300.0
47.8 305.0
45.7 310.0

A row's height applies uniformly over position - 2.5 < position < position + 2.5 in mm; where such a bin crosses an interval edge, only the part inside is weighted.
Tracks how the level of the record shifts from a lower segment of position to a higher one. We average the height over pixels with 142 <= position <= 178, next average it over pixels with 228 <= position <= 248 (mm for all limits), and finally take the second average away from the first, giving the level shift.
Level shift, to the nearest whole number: 9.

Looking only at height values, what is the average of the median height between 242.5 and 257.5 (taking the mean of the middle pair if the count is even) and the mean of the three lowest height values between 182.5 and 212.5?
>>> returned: 41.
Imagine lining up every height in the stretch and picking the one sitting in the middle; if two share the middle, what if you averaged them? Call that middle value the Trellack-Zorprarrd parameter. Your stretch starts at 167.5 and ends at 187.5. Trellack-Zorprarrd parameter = 47.7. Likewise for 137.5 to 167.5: 46.8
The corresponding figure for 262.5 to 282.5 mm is 46.2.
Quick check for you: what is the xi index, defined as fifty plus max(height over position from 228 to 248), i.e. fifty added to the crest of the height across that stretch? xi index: 93.7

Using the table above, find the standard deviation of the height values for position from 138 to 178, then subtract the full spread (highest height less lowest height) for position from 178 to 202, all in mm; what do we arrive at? -1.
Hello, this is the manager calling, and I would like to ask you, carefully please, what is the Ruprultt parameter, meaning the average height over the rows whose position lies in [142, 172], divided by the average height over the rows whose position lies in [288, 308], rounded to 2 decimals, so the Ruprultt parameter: 1.00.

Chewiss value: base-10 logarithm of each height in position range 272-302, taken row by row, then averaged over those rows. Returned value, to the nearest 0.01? 1.67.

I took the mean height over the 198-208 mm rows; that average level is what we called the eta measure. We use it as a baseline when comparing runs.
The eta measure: 45.0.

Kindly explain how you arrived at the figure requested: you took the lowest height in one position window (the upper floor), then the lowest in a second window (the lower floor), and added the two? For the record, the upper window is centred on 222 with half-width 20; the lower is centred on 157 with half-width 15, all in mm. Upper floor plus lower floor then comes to 83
